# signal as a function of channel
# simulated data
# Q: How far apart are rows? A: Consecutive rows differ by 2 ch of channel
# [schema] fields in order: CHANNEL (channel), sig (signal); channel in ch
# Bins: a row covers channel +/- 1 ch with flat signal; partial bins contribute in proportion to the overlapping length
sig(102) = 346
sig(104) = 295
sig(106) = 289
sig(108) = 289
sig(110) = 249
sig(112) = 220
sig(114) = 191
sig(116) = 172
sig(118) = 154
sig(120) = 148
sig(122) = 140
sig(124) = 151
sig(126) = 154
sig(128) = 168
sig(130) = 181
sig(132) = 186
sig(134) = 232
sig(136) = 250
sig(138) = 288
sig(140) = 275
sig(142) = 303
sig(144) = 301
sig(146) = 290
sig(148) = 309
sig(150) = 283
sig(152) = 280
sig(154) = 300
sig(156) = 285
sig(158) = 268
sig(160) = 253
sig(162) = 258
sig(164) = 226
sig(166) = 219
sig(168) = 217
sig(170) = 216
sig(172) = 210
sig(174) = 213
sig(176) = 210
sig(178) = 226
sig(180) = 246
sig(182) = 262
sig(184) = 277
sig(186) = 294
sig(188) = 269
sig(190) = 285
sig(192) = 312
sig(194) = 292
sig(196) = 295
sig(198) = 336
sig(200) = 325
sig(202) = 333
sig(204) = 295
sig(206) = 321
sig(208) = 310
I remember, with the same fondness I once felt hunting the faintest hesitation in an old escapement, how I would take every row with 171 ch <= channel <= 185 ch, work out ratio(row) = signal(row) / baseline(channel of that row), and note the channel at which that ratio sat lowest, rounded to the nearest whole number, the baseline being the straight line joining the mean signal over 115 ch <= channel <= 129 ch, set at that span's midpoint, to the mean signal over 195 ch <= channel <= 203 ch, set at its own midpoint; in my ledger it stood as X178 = 176 ch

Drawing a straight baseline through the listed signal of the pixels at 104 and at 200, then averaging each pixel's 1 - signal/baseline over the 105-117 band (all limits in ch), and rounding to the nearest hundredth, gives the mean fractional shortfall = 0.21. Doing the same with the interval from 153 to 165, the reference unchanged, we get 0.15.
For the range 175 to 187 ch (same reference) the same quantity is 0.21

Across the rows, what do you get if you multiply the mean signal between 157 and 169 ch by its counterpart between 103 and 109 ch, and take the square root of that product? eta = 264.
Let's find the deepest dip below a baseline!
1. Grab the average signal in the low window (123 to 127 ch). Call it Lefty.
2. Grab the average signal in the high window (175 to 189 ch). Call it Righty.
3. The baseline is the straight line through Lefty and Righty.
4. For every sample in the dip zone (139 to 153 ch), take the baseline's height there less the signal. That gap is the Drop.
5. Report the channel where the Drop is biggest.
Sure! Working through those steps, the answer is 152 ch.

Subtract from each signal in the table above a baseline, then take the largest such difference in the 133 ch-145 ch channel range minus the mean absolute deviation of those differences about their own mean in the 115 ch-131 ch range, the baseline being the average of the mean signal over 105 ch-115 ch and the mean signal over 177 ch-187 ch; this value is 37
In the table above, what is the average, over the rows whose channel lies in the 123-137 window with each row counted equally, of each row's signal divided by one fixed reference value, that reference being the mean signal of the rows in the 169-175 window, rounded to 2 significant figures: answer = 0.89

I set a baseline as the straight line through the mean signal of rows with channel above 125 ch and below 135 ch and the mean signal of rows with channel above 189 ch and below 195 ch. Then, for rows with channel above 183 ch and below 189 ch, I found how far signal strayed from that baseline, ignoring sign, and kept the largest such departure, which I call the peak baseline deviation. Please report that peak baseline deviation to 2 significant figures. 20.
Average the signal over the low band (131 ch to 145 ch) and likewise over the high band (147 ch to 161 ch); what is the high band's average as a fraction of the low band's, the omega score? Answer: 1.08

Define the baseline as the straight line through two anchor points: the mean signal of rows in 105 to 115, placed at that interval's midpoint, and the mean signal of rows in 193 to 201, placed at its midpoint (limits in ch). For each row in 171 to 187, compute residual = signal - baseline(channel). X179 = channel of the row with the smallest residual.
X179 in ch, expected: 176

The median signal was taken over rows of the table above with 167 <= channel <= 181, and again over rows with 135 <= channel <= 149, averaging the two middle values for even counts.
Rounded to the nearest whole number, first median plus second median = 506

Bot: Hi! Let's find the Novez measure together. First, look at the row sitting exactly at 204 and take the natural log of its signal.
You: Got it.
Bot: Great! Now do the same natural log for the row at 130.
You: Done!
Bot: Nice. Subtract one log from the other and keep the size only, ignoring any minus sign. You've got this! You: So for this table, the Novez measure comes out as 0.49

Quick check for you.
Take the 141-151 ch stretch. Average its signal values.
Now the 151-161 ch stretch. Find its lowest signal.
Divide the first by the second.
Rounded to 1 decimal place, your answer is 1.2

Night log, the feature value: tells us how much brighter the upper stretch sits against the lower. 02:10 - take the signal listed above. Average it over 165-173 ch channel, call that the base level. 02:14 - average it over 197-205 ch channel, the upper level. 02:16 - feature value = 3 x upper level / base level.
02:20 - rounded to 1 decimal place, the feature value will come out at 4.5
